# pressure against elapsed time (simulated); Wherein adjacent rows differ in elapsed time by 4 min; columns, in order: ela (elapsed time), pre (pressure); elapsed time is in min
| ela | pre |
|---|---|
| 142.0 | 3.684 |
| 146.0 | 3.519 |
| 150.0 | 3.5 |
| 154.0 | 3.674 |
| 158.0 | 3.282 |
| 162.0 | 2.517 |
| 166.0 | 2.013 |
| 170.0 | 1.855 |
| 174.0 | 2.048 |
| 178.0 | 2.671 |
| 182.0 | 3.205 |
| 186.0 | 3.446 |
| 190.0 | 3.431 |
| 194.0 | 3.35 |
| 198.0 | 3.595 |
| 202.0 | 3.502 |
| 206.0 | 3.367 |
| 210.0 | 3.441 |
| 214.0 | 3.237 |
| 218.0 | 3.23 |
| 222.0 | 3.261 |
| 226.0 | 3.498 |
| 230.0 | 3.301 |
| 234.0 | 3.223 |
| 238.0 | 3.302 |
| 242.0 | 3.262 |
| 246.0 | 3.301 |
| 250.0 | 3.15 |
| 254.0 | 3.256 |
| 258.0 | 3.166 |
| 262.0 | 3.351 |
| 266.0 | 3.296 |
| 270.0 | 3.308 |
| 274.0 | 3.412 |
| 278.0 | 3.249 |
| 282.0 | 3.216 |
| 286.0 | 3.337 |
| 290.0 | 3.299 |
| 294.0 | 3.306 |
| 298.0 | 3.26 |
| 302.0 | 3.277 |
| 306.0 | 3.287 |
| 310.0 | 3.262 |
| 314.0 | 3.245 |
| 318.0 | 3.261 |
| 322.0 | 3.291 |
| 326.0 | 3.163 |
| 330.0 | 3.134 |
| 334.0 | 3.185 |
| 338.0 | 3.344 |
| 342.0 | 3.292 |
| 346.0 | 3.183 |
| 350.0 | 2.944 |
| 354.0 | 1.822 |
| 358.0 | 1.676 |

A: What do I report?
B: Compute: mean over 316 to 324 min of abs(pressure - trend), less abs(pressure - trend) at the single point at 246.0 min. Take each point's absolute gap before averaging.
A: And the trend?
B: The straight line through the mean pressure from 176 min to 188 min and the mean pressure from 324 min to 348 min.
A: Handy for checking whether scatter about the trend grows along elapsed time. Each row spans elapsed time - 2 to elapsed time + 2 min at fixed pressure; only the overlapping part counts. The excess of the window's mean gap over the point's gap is -0.078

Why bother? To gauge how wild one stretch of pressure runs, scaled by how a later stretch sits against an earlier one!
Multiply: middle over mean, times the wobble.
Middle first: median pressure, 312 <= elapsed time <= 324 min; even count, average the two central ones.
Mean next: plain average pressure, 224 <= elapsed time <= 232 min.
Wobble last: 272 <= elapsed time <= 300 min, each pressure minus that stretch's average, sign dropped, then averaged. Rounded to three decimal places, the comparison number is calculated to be 0.045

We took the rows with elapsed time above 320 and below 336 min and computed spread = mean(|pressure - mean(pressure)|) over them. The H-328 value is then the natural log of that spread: -3.0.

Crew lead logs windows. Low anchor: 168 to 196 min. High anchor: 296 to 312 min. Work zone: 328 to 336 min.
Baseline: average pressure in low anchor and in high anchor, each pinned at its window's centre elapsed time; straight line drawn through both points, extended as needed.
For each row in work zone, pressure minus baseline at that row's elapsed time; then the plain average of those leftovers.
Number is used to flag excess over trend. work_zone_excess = -0.2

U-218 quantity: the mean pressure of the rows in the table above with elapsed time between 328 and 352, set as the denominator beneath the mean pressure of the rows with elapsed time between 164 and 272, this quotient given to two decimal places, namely 0.99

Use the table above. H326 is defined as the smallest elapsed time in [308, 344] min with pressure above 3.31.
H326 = 338.0 min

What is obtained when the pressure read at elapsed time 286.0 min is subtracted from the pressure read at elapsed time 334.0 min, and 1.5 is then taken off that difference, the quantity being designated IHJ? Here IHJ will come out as -1.65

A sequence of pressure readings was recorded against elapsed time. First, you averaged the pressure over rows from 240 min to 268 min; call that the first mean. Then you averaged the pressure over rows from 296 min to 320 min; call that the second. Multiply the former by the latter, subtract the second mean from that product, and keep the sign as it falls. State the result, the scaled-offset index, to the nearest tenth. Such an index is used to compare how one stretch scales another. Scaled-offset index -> 7.4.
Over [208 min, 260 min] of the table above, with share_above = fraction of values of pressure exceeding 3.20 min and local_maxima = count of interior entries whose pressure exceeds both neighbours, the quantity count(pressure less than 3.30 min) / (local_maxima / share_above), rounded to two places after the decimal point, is 1.69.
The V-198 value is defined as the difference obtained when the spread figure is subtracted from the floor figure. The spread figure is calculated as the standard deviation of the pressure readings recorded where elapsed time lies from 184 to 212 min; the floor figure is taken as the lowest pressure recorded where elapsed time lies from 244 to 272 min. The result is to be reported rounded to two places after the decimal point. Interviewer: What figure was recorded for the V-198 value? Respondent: 3.07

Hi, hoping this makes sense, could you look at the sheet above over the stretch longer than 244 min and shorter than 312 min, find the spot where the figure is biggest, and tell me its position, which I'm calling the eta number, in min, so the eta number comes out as 274.0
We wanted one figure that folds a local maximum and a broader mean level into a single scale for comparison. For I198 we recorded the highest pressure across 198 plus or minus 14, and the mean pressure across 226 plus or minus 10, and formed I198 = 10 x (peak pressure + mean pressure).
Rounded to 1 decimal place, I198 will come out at 69.0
